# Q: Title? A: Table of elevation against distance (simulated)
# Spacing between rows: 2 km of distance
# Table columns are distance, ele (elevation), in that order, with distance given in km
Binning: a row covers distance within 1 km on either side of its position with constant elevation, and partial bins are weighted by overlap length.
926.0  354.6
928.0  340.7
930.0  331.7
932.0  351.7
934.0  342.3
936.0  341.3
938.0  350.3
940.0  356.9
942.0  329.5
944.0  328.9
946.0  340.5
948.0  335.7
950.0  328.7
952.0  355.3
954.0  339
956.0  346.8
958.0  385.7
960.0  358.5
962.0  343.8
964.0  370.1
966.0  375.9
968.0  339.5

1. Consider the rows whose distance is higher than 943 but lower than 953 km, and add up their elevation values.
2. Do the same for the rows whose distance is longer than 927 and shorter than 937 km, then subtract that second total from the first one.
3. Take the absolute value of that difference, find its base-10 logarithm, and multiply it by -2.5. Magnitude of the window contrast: -3.2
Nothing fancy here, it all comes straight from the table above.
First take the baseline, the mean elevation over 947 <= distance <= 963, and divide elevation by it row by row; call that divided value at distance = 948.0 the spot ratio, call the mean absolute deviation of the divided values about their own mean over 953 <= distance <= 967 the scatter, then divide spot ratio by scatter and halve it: 11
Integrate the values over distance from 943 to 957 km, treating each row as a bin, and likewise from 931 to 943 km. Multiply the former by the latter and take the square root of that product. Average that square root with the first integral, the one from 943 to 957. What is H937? 4593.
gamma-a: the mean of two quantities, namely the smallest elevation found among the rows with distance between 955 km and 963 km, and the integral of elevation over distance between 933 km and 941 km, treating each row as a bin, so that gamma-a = 1563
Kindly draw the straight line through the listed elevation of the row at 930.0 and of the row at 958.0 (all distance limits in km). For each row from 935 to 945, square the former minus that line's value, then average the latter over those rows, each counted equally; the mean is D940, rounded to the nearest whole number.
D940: 316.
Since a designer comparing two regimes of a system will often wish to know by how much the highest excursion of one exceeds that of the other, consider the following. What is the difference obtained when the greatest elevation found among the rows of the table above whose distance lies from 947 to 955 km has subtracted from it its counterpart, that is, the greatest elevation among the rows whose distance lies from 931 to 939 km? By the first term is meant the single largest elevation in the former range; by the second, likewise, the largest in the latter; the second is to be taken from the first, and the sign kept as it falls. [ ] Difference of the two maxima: 4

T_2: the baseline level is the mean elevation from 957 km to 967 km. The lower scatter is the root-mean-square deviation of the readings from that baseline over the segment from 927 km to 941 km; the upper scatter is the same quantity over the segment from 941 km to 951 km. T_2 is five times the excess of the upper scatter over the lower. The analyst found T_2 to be 56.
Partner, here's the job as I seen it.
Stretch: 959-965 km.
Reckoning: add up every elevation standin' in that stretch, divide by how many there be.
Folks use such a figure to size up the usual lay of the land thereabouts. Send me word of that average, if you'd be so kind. 357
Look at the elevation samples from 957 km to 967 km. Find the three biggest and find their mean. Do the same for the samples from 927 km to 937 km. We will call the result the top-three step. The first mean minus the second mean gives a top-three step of 32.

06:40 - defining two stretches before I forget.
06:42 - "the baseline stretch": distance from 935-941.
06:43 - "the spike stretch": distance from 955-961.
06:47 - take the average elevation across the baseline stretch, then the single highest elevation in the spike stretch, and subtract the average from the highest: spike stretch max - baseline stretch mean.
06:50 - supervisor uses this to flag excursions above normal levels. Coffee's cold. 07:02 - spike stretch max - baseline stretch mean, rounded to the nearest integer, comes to 36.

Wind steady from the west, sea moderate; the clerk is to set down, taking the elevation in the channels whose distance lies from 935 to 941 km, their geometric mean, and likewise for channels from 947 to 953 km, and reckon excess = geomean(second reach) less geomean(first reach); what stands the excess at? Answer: -10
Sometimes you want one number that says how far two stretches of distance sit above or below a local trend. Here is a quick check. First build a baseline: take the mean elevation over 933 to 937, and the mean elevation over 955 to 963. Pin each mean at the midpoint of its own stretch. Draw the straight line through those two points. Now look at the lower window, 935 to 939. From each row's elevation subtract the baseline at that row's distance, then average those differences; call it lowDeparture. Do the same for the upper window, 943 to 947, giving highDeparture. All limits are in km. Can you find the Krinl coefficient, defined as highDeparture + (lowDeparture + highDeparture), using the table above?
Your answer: -26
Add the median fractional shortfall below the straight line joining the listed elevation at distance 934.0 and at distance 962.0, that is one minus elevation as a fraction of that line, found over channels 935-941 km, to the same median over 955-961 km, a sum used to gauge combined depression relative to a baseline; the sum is -0.07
